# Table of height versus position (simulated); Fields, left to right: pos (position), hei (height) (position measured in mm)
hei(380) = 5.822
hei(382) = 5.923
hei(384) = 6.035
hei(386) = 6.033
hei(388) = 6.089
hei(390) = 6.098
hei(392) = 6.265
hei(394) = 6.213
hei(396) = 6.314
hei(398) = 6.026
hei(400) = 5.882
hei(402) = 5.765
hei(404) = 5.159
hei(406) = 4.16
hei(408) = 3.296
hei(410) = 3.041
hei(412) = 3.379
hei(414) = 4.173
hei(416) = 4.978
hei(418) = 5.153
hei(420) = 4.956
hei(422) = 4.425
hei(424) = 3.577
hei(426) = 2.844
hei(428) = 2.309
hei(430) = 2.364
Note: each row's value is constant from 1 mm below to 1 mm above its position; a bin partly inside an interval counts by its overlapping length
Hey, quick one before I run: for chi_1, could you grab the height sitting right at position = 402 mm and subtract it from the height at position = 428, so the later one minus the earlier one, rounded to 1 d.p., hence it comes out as -3.5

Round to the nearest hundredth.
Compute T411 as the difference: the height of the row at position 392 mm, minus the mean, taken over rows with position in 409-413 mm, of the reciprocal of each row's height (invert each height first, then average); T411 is 5.95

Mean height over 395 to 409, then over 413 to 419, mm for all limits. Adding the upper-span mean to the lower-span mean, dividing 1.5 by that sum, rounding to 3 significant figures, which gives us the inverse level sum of 0.150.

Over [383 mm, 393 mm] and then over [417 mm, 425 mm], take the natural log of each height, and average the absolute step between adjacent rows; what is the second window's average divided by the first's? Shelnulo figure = 13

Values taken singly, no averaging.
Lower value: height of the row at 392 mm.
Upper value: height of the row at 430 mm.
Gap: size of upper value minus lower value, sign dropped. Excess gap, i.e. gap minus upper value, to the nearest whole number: 2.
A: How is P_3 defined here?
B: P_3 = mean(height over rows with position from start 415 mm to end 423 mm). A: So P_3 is 4.9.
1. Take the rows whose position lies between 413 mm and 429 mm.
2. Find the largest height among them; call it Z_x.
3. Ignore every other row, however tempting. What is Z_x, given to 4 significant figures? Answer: 5.153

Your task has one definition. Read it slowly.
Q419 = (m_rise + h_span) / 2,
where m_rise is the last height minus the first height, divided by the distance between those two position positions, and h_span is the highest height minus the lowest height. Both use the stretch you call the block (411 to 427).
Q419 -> 1.1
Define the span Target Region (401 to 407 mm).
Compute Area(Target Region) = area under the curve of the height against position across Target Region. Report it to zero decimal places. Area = 30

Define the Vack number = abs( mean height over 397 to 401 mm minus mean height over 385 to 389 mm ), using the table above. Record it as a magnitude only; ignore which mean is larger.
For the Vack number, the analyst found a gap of 0.11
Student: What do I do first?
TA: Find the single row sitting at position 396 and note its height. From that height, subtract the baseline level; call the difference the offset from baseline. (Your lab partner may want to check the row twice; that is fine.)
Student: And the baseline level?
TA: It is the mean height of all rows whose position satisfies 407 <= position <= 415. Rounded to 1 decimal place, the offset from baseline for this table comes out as 2.8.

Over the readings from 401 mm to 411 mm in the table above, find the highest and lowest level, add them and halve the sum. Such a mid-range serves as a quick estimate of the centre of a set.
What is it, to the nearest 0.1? 4.4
